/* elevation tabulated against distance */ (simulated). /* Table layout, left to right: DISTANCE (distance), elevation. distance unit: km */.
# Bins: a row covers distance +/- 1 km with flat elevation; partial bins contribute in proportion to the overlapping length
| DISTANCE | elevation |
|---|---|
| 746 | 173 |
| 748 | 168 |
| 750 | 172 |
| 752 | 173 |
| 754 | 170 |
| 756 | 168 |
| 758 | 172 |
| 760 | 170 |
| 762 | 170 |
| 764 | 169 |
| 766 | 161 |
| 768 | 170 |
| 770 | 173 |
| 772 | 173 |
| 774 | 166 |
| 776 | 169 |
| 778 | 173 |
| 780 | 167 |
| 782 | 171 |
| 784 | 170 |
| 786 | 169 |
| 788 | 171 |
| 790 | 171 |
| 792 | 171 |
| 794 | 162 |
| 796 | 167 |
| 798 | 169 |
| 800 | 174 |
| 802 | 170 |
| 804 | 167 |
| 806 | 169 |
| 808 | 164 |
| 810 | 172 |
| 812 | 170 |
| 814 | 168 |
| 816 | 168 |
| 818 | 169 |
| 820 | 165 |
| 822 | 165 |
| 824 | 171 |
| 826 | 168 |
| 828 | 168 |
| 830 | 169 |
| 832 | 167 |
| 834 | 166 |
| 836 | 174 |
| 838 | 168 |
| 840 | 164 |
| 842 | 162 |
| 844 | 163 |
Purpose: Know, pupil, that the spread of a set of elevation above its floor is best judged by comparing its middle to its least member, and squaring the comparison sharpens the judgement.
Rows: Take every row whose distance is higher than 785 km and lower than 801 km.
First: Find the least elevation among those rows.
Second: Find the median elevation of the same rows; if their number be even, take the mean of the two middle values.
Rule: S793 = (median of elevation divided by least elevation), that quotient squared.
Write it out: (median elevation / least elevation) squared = 1.101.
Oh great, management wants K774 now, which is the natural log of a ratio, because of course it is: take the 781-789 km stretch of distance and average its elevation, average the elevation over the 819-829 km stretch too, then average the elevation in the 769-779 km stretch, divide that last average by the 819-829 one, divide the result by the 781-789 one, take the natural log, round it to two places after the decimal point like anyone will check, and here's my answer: -5.12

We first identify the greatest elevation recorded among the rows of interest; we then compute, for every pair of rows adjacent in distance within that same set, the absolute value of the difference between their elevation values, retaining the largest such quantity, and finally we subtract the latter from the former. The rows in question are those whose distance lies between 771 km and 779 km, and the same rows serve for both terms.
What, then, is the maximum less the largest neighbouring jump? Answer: 166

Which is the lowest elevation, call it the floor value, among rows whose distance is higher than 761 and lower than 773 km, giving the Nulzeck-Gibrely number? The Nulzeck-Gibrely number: 161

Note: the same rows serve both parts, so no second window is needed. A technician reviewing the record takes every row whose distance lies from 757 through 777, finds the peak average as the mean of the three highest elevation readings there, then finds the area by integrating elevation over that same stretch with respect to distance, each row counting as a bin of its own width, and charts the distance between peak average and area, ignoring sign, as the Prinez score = 3213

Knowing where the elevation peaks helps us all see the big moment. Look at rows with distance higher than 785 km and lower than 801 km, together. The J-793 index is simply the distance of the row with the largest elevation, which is 800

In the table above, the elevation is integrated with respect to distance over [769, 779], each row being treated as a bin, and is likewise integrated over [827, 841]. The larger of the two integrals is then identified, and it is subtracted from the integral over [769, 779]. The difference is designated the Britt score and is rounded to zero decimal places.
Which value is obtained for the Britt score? -644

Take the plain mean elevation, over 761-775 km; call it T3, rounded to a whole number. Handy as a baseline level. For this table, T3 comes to 169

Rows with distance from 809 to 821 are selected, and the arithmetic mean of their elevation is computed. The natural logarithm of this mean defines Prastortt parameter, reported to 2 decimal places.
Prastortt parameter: 5.13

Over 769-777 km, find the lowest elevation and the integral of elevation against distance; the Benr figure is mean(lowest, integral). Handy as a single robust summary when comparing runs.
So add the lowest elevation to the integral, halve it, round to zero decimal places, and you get 764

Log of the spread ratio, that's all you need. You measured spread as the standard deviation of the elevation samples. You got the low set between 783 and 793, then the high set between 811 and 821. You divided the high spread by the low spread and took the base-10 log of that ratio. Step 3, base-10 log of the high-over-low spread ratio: 0.32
